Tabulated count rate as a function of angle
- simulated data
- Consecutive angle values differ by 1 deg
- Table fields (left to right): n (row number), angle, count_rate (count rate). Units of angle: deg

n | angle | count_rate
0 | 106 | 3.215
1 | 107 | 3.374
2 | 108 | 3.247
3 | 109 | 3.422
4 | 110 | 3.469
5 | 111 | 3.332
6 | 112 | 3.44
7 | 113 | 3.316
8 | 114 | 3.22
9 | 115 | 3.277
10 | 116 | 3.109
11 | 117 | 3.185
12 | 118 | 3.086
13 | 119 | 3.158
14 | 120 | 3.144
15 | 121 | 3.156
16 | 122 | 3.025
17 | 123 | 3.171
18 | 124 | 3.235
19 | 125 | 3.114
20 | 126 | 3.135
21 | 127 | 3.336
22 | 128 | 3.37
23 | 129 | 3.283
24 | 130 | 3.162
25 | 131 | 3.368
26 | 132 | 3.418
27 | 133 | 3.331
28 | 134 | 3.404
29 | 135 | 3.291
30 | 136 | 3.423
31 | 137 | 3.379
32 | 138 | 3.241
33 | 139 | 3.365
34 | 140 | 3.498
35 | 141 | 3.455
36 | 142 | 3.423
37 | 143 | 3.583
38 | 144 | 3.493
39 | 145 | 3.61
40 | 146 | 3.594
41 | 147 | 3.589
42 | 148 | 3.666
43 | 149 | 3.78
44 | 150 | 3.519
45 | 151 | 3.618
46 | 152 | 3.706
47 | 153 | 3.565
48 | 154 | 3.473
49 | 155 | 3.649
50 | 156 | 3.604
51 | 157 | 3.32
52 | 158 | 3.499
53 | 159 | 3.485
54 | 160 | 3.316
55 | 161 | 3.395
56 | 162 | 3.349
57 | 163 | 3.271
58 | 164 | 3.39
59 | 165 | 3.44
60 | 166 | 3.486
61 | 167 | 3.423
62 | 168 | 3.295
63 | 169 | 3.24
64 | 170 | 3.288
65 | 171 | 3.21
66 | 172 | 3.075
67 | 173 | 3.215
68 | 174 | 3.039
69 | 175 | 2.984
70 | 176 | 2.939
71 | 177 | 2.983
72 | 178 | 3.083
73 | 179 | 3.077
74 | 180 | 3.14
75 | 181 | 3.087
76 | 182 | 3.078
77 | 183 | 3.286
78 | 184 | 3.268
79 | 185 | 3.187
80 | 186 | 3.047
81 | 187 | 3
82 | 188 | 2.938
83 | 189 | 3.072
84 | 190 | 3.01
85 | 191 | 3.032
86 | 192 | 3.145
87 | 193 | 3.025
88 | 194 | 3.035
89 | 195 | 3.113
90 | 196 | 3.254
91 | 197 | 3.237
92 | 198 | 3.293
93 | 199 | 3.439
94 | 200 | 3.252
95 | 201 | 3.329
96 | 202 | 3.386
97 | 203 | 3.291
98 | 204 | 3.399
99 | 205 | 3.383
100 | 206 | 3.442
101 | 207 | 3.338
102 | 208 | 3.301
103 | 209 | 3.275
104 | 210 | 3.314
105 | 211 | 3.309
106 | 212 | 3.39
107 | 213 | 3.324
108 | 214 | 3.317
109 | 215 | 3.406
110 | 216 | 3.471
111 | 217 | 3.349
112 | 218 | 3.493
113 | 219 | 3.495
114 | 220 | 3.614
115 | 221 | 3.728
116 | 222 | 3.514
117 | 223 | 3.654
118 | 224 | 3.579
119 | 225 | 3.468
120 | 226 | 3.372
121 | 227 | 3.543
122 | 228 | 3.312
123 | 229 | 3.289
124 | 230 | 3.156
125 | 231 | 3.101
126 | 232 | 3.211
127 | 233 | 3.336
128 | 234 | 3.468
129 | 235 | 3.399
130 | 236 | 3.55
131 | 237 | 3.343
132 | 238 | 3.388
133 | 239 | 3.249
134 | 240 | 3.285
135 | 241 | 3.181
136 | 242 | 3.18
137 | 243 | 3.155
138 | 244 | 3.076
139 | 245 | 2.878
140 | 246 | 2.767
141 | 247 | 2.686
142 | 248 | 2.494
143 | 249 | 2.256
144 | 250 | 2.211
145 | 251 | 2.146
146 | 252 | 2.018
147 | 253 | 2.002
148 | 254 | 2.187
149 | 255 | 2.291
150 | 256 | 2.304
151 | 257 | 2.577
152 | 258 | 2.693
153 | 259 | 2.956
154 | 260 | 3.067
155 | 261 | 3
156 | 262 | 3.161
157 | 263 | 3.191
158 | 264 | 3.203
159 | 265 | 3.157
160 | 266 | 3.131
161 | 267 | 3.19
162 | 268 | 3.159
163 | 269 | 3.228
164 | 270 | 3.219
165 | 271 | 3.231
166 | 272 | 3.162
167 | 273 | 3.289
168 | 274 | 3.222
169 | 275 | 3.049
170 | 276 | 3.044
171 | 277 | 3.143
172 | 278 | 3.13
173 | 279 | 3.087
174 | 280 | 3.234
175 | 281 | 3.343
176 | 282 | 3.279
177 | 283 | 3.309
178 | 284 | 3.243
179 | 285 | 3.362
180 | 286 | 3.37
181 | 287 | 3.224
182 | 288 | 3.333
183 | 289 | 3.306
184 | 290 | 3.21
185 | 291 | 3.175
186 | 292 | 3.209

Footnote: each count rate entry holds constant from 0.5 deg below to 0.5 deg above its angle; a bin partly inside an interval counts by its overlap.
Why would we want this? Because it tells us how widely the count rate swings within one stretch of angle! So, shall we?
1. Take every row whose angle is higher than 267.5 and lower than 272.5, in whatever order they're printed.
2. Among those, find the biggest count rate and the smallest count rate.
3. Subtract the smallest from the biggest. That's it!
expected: 0.07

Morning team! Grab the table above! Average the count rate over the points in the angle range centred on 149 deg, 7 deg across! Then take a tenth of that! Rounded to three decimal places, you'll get 0.364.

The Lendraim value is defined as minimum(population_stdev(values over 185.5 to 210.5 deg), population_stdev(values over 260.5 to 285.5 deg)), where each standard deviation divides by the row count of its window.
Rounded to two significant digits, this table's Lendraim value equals 0.088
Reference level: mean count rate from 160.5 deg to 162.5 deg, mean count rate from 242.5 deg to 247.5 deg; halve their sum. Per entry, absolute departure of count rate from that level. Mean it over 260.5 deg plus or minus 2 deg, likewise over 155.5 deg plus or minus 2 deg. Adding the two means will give 0.47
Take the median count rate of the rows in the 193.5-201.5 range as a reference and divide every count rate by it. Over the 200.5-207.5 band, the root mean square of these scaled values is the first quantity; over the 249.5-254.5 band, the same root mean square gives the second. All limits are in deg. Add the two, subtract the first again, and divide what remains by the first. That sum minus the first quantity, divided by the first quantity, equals 0.63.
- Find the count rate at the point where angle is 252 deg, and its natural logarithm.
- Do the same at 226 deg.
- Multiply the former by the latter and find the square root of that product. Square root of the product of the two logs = 0.92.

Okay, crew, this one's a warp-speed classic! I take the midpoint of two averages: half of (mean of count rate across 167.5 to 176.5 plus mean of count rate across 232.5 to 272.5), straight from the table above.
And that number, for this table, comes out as 3.04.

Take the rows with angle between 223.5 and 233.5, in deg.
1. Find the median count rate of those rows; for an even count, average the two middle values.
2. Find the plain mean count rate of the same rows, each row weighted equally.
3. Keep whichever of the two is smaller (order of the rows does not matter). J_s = 3.32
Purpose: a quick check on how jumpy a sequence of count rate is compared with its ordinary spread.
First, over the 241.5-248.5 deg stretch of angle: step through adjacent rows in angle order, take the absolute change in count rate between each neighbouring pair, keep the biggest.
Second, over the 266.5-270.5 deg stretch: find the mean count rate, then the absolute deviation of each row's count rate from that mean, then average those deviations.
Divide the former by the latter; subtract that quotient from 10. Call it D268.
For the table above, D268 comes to 1.9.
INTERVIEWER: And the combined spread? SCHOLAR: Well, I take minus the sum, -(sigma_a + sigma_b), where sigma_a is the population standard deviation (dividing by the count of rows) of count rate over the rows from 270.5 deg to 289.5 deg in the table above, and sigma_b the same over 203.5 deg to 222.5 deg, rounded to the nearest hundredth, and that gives -0.21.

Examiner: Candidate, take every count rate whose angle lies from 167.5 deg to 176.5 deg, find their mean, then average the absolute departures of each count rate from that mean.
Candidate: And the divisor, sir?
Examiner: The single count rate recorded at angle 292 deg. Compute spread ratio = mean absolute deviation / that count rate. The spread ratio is 0.037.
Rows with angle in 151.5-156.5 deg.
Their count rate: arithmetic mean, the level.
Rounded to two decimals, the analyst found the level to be 3.60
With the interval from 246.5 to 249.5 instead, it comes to 2.48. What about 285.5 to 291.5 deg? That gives 3.27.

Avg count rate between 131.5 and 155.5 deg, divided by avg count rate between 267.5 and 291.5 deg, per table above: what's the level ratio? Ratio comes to 1.09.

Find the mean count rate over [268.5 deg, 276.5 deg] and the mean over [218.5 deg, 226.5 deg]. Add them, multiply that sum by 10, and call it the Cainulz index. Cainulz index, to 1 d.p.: 67.3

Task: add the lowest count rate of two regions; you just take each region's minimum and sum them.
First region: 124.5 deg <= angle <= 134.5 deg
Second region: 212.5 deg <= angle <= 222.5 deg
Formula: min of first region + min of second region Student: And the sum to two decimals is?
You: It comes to 6.43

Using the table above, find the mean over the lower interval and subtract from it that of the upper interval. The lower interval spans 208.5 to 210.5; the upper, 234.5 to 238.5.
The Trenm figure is -0.1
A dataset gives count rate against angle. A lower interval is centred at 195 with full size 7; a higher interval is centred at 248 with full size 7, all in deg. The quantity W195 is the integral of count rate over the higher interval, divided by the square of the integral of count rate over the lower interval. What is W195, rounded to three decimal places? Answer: 0.036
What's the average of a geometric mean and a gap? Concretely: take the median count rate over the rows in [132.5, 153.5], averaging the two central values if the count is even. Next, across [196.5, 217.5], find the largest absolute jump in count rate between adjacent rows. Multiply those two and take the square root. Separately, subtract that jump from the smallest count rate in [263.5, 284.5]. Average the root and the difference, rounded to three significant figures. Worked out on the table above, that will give 1.83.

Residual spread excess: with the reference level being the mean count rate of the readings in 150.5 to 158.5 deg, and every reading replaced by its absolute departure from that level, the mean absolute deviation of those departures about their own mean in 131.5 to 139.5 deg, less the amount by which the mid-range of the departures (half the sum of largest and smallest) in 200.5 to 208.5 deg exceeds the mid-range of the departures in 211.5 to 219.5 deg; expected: 0.01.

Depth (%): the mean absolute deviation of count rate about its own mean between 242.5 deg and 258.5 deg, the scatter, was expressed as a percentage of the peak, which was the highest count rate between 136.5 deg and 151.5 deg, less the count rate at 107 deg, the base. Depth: 76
